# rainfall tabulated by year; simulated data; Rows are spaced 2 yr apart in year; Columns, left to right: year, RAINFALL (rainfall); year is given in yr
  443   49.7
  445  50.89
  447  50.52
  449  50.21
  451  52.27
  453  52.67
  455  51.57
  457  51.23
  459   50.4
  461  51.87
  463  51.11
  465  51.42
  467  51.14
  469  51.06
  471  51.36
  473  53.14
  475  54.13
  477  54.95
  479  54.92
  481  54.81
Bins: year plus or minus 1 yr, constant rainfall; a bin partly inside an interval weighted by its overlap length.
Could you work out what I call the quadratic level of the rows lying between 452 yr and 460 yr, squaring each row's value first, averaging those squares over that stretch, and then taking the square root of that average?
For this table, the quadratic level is 51.5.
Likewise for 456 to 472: 51.2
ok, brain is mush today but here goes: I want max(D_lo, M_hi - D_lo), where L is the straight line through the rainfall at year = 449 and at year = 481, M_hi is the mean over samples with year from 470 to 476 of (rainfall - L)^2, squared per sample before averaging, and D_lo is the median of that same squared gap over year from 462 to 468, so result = 1.2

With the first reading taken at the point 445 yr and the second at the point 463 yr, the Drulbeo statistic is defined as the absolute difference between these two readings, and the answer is 0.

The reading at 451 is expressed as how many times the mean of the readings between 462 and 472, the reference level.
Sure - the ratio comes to 1.021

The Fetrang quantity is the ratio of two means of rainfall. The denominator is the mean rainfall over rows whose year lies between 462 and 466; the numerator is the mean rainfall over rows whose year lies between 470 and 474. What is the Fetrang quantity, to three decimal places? 1.019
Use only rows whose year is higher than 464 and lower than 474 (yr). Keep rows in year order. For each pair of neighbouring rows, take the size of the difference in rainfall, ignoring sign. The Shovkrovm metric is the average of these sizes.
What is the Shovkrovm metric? 0.61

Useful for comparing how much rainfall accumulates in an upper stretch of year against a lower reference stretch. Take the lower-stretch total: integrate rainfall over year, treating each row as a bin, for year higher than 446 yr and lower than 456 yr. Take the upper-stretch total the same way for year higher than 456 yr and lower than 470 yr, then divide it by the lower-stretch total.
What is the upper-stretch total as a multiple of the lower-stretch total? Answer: 1.4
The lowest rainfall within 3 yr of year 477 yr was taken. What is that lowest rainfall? 54.13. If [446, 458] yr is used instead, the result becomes 50.21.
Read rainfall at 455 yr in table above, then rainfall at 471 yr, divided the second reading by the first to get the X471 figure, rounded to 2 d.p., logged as 1.00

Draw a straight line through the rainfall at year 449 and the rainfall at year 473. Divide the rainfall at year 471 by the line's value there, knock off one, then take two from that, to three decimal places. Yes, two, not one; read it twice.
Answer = -2.029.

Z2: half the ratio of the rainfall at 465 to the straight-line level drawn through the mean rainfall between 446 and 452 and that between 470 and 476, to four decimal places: 0.4920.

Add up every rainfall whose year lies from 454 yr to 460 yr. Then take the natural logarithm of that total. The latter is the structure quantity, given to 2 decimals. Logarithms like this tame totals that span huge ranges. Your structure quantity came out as 5.03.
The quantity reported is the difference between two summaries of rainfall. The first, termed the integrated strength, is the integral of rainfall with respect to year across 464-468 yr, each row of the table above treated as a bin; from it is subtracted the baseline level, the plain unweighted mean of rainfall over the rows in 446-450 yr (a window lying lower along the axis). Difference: 155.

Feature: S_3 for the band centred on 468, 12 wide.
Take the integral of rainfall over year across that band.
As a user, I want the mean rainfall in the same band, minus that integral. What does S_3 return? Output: -567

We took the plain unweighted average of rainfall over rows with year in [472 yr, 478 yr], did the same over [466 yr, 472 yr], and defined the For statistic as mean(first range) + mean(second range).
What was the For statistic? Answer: 105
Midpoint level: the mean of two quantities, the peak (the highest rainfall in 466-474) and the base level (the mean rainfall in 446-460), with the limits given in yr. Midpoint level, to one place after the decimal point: 52.2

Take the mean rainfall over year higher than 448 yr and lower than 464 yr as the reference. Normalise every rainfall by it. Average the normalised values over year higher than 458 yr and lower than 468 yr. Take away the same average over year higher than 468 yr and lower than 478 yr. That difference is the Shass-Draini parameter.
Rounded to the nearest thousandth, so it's -0.034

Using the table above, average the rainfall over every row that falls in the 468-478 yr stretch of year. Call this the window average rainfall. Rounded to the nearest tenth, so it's 52.9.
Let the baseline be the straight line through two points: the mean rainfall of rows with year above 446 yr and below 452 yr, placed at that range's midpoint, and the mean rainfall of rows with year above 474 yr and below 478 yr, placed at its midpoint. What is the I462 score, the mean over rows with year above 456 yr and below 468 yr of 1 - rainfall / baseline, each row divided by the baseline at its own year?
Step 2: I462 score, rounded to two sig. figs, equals 0.029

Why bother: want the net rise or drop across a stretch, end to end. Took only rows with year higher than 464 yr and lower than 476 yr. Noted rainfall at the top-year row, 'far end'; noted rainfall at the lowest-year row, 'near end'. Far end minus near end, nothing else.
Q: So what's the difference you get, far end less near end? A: 2.7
